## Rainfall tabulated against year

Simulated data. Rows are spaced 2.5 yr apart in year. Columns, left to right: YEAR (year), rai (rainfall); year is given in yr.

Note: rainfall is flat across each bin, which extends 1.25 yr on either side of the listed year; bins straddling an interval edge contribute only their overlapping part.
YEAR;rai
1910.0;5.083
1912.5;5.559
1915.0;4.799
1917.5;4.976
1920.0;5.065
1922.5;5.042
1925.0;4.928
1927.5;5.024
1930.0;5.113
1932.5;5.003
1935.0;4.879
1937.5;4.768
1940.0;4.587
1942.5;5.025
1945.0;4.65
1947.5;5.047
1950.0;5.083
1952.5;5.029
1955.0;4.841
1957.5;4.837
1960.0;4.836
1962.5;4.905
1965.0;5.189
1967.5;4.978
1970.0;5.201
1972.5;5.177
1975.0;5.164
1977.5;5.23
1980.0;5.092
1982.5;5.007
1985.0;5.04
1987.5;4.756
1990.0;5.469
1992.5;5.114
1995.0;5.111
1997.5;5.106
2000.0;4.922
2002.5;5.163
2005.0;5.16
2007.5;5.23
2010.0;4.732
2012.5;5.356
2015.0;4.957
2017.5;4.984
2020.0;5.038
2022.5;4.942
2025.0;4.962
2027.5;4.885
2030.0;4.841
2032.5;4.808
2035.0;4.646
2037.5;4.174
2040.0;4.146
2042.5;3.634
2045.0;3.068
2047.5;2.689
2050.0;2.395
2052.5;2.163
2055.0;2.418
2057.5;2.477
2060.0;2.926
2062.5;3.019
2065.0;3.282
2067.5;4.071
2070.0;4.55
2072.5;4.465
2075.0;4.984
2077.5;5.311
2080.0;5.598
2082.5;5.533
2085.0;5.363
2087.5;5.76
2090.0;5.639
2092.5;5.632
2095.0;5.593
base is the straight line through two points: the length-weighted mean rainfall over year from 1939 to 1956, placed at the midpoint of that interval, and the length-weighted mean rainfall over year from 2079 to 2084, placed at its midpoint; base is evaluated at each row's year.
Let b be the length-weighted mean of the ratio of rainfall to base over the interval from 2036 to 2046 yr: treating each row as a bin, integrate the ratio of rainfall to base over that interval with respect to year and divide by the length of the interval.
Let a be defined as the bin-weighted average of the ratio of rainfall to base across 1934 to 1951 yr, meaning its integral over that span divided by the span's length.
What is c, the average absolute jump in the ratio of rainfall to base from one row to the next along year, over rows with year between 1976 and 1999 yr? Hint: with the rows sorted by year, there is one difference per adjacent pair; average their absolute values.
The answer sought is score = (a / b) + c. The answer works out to 1.45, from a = 1.00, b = 0.71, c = 0.041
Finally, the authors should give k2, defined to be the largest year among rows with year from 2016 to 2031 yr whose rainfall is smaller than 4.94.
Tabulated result 2030.0 yr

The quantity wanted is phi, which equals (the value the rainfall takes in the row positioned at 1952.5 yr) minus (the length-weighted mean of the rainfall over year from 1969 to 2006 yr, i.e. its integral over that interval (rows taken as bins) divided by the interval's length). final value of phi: -0.08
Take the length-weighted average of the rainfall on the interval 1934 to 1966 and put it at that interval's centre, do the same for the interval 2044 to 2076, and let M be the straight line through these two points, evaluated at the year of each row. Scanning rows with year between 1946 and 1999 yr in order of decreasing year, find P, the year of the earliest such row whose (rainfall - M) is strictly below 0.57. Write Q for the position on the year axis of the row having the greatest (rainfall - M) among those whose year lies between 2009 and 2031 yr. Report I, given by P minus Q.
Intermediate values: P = 1987.5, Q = 2012.5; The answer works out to -25.0 yr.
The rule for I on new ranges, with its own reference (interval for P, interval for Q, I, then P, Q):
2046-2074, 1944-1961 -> 115.0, 2065.0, 1950.0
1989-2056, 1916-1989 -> 77.5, 2055.0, 1977.5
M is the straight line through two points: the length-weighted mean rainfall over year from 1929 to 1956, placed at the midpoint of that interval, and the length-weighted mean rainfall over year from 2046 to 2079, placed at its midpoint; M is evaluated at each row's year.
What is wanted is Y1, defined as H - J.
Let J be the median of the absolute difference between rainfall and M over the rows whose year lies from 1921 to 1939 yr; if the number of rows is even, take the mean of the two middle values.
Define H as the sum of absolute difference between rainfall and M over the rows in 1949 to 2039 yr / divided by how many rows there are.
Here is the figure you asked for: 0.6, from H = 0.71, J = 0.11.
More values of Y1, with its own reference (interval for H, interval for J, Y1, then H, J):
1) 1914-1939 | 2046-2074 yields -0.9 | 0.16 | 1.04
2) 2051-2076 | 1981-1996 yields 0.2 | 0.94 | 0.73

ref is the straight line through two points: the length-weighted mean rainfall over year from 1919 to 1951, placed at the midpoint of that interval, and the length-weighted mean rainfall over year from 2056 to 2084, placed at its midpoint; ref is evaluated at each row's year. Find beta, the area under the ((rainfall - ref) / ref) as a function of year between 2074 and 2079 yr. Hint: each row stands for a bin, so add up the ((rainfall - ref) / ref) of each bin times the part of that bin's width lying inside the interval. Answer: 1.2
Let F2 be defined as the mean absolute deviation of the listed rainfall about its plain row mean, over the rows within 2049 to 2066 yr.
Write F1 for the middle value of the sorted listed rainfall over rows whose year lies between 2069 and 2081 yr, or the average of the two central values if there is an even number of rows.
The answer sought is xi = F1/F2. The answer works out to 14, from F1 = 4.98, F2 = 0.3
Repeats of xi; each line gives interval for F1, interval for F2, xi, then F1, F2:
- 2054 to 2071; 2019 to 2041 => 12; 3.02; 0.3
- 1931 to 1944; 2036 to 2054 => 7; 4.88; 0.7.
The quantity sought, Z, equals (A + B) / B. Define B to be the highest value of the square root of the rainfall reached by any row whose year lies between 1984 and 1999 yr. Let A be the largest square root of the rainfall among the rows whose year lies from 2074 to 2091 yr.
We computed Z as 2.03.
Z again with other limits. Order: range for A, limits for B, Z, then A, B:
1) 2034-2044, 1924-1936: 1.95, 2.16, 2.261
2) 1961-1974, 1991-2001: 2.01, 2.28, 2.261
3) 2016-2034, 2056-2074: 2.05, 2.24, 2.133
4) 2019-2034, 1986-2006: 1.96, 2.24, 2.339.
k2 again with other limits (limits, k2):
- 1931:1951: 1945.0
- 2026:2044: 2042.5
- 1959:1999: 1987.5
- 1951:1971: 1962.5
